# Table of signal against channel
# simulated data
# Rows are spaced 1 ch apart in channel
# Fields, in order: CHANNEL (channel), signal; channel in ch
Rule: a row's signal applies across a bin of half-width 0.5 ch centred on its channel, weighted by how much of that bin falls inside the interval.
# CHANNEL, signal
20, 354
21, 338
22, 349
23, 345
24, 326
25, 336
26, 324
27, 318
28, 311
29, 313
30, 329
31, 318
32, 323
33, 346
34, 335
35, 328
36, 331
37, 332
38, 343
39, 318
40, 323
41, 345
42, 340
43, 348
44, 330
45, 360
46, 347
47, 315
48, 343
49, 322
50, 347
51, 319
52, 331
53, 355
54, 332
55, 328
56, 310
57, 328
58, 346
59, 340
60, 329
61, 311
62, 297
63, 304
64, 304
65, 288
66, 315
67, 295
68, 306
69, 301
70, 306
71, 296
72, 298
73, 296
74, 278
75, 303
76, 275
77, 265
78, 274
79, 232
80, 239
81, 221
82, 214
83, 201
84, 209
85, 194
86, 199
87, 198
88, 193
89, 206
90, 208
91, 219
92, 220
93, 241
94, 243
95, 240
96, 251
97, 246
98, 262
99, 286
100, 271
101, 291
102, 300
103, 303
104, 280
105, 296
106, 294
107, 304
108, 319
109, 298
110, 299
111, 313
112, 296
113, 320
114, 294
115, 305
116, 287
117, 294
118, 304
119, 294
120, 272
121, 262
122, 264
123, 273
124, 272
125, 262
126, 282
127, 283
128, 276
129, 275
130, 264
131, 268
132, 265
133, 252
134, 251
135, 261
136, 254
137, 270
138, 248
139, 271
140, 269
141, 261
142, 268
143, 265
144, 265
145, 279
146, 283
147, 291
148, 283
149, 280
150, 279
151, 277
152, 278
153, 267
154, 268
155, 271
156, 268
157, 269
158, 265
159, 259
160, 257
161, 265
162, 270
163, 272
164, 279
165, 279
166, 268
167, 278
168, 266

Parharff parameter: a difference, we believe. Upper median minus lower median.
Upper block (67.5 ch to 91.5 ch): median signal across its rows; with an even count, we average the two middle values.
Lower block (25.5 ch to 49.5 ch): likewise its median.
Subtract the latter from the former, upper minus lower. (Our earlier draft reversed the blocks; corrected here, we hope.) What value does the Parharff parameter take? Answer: -94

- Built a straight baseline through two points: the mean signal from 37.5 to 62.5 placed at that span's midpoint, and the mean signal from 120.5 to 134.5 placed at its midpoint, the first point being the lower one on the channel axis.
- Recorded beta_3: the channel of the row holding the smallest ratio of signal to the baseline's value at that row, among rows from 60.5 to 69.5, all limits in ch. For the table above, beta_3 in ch 65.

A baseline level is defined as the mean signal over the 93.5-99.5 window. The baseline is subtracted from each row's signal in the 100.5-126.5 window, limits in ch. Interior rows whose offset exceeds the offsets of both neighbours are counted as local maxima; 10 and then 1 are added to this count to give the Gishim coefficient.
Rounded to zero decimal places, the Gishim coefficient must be 19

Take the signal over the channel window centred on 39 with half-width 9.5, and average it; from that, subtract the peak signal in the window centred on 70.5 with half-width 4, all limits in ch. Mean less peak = 28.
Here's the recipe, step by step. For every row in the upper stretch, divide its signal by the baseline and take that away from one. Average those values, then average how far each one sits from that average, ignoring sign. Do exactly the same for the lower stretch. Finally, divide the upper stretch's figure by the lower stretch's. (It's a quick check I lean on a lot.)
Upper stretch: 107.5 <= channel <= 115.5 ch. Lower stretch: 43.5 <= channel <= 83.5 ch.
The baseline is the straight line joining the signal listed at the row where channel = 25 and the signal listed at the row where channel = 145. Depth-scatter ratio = 0.38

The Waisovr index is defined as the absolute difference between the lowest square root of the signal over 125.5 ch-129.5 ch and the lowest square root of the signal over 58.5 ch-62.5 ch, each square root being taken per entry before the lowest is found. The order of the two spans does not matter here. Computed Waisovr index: 0.65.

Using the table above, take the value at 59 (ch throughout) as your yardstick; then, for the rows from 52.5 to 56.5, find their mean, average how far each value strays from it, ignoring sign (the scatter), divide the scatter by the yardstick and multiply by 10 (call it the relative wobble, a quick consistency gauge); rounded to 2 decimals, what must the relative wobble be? 0.36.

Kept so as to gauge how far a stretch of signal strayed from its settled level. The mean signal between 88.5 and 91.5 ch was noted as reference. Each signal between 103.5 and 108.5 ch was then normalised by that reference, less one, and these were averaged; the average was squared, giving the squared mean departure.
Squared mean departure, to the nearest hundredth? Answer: 0.17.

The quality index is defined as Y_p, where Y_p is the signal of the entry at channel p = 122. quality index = 264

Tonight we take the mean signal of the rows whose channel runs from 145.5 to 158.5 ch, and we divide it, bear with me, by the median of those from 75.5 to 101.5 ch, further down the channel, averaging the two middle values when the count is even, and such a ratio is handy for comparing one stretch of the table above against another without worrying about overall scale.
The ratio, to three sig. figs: 1.17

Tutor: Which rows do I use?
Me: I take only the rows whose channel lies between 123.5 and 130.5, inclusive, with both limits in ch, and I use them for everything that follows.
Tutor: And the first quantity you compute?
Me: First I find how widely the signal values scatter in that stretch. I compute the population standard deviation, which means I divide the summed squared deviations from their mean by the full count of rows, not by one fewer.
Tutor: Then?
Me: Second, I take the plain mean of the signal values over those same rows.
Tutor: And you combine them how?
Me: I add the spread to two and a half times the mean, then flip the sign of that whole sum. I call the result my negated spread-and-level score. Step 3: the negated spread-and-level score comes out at -691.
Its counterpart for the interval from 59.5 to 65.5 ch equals -776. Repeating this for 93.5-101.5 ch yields -672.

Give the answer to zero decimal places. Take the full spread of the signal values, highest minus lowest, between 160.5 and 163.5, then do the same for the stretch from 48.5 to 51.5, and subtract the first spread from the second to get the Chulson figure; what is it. 21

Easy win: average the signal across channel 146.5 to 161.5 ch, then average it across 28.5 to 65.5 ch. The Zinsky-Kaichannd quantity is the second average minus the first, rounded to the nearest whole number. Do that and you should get 57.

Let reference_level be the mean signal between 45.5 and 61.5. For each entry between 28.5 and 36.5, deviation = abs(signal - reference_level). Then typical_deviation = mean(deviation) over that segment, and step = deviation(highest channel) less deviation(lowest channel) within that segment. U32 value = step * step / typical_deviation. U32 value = 40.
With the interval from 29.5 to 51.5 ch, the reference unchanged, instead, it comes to 10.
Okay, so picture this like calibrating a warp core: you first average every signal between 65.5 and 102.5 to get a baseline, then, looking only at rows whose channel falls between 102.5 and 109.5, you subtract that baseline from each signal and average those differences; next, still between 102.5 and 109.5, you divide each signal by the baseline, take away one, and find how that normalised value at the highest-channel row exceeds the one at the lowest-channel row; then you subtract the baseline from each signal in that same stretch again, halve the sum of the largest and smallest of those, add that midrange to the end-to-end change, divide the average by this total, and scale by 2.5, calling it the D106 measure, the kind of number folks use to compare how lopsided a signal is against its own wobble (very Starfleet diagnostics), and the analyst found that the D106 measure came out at 2.48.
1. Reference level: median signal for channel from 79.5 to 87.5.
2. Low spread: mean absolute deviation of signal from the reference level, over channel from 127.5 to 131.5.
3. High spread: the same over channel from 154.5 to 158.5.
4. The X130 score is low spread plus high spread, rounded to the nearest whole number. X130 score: 129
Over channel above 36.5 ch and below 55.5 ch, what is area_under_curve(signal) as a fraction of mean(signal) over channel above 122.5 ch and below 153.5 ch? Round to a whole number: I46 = 24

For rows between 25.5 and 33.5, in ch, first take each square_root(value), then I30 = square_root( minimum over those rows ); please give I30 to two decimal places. 4.20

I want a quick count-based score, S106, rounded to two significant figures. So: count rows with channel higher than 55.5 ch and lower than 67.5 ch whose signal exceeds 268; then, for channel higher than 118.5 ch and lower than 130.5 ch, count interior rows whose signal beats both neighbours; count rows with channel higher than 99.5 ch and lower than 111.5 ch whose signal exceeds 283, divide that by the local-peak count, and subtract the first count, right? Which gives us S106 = -7.0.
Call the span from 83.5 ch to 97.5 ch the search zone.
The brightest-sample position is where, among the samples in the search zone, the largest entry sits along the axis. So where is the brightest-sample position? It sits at 96 ch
